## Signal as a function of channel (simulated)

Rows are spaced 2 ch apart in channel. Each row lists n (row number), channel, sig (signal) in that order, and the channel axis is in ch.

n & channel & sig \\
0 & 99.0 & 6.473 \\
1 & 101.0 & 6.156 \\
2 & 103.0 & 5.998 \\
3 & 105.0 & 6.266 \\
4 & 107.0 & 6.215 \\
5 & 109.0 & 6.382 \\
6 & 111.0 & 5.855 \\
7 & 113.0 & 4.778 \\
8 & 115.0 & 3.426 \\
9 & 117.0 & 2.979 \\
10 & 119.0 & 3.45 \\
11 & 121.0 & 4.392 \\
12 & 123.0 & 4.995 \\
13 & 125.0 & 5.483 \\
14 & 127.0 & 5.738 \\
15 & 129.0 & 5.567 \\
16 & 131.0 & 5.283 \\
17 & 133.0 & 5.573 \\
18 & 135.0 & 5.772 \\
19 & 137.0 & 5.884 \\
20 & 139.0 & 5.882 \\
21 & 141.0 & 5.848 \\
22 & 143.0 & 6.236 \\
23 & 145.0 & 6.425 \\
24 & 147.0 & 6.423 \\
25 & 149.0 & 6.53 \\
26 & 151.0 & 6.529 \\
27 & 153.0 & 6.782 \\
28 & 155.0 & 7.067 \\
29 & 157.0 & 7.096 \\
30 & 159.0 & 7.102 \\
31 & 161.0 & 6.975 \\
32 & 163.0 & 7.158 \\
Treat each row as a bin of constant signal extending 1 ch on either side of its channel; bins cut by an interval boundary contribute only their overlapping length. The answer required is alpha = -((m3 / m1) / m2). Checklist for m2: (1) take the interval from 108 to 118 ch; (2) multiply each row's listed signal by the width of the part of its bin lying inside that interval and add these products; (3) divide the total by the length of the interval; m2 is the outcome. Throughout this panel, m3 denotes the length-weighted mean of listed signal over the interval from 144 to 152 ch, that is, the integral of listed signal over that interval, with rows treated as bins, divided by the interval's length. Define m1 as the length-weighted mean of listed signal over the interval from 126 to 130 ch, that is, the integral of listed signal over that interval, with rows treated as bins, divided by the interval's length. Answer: -0.24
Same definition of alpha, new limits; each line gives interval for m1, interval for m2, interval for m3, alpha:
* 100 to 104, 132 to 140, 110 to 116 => -0.13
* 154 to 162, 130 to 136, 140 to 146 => -0.16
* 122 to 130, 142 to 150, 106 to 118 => -0.14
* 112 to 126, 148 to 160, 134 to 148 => -0.21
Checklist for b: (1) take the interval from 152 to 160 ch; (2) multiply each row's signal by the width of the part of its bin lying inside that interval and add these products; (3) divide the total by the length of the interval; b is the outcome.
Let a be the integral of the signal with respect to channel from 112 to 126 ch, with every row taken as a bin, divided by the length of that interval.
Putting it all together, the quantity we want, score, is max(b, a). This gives 7.0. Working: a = 4.2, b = 7.0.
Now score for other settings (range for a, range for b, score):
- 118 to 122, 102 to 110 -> 6.2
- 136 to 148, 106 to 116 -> 6.1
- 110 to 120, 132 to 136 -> 5.7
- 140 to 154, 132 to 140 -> 6.4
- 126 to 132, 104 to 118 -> 5.5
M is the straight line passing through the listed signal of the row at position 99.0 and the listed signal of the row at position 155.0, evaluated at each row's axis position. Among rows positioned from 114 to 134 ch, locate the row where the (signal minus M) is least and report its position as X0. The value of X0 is 117.0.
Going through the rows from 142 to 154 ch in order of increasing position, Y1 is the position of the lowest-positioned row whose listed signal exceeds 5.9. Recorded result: 143.0 ch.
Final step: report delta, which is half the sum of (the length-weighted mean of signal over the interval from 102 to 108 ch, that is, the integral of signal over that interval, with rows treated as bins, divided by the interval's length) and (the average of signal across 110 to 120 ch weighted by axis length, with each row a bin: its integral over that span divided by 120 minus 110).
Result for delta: 5.1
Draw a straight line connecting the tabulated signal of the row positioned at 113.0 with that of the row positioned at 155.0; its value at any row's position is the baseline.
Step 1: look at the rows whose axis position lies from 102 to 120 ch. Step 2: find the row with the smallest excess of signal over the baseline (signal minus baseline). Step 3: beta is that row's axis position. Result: 117.0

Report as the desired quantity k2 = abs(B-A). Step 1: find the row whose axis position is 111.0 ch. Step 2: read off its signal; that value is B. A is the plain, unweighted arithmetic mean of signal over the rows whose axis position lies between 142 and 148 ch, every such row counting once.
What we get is 0.5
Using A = 6.4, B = 5.855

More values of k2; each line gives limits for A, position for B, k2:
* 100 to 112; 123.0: 1.2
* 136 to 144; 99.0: 0.5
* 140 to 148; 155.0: 0.8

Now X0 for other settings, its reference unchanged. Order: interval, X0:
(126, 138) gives 131.0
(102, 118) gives 117.0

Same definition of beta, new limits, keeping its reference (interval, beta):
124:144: 131.0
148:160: 151.0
